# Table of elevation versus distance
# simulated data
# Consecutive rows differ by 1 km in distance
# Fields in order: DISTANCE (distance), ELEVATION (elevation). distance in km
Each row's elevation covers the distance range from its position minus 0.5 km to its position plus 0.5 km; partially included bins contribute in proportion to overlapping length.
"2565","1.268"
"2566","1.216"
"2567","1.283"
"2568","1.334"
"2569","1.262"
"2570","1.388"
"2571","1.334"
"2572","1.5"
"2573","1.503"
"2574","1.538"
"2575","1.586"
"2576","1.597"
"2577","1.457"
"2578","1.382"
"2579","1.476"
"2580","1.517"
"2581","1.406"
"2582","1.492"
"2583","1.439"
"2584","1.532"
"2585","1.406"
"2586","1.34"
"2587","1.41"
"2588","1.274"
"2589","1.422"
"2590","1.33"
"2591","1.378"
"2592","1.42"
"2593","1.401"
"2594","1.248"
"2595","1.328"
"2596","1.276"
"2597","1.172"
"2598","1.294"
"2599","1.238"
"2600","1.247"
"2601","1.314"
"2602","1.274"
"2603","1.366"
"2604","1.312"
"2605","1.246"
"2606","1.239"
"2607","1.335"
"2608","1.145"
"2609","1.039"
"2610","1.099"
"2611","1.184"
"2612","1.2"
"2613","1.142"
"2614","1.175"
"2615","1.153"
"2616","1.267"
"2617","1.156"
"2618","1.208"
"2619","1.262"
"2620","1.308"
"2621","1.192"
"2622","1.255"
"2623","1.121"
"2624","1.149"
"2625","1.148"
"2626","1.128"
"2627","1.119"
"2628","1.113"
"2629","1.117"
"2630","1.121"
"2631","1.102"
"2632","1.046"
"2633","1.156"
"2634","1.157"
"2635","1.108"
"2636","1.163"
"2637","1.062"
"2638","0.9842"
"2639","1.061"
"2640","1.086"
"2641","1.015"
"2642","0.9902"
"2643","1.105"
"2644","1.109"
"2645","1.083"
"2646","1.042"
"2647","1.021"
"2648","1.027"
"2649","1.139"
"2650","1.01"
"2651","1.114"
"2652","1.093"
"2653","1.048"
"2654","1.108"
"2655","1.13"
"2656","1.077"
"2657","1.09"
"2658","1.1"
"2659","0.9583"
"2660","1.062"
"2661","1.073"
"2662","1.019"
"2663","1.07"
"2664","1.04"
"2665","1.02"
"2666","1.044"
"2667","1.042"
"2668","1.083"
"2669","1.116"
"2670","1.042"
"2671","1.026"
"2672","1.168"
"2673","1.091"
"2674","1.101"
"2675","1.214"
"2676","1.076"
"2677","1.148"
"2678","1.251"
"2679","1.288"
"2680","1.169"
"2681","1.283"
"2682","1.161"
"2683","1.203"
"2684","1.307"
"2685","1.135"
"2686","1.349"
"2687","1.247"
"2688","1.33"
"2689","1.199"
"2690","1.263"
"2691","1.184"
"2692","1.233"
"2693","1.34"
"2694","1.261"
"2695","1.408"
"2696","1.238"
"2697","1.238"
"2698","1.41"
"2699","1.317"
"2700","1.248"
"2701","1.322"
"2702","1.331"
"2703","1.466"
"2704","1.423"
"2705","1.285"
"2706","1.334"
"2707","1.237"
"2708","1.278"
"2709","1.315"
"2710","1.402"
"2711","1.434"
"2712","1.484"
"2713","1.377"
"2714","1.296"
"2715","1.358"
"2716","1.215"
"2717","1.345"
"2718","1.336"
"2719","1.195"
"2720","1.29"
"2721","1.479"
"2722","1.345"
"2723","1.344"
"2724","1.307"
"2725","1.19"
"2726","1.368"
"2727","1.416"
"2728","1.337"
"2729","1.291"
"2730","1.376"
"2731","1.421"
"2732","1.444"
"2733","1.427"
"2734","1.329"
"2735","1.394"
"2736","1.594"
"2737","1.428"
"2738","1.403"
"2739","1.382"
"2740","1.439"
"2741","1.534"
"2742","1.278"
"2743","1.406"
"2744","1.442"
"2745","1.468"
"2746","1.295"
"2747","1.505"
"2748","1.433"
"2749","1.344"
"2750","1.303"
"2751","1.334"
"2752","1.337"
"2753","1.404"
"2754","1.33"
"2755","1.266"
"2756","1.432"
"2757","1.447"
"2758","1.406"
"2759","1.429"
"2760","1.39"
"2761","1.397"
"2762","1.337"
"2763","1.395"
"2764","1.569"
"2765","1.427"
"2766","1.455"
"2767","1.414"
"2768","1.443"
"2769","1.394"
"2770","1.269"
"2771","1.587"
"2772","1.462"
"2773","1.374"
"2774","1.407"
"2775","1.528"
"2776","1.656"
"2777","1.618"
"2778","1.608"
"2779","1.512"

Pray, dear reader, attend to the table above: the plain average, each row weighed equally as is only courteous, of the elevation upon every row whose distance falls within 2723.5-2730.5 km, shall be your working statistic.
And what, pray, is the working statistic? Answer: 1.33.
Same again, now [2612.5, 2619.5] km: 1.19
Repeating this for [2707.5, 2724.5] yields 1.34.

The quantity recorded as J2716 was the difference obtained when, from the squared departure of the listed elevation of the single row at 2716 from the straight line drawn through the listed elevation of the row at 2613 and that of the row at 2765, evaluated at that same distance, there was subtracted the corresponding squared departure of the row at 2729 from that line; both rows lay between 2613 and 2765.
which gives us 0.010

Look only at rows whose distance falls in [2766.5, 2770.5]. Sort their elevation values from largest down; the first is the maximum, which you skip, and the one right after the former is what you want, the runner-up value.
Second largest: 1.414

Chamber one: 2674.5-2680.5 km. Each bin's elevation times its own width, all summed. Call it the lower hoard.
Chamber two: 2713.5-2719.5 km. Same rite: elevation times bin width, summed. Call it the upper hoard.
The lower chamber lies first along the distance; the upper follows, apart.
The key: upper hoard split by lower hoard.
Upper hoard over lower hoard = 1.08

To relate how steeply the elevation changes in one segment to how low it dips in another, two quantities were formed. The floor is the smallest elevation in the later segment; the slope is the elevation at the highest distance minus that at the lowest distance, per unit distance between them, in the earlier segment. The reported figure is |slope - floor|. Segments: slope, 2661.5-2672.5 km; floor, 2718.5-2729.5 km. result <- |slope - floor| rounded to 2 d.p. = 1.18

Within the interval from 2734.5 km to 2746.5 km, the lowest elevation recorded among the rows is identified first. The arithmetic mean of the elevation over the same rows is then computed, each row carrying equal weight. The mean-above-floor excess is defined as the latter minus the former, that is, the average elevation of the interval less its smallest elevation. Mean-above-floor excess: 0.14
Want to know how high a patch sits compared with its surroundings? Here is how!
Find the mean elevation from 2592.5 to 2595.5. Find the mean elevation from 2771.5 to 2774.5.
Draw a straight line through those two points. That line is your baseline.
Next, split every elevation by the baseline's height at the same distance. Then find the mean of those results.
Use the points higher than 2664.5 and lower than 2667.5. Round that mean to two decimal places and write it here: 0.76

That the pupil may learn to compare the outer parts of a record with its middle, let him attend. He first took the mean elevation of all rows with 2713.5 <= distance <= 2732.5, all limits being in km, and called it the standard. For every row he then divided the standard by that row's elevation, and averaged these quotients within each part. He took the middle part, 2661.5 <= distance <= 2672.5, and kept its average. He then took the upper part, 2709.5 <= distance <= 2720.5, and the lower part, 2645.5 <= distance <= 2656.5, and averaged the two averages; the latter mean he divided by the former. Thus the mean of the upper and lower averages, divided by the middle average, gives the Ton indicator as 0.89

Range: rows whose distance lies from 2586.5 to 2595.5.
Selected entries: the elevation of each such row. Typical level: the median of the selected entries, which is 1.38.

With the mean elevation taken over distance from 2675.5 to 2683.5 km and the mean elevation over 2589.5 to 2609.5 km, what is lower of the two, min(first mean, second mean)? 1.20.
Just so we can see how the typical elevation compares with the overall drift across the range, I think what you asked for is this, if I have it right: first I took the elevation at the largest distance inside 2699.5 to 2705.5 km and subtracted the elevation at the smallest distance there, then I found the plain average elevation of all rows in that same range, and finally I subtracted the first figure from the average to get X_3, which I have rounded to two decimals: 1.31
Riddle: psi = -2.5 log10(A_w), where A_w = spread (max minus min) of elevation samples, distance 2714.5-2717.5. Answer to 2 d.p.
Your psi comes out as 2.11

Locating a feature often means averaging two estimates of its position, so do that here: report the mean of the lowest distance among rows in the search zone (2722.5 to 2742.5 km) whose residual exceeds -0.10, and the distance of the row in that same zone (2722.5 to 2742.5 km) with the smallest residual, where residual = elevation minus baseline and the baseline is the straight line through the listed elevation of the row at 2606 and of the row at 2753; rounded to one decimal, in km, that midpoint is 2724.0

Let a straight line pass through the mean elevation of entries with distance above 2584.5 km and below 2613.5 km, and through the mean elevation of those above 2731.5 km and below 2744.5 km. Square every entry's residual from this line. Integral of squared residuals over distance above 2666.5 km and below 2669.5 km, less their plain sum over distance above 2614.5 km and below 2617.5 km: 0.18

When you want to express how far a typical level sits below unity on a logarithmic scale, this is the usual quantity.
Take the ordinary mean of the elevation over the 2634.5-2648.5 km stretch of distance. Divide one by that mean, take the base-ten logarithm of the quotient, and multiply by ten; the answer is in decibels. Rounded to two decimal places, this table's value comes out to -0.26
